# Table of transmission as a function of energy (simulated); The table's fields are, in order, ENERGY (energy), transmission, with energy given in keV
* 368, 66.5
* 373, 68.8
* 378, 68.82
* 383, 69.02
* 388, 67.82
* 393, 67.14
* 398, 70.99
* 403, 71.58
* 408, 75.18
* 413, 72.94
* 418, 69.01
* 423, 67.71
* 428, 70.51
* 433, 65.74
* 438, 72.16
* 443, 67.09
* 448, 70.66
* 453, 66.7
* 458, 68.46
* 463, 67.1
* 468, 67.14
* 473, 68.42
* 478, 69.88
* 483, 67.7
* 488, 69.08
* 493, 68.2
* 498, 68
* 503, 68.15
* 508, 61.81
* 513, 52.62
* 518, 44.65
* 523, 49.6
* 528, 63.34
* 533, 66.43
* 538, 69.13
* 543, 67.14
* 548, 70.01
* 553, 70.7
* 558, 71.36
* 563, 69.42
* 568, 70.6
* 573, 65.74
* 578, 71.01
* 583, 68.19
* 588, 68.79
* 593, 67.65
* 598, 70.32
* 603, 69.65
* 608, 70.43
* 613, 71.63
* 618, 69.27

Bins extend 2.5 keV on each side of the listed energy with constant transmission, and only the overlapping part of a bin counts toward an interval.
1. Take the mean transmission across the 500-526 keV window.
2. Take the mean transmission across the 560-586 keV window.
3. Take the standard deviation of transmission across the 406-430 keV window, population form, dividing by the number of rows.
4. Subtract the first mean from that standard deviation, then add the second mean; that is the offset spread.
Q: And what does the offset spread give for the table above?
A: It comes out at 16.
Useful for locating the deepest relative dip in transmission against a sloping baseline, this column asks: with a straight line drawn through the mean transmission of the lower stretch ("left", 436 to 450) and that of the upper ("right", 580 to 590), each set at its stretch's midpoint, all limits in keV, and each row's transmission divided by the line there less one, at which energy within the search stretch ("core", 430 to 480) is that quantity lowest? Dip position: 433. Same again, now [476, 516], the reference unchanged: 513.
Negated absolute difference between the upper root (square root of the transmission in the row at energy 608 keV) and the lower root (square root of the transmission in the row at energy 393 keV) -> -0.198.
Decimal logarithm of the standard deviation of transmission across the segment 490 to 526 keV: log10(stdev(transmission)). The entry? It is 1.0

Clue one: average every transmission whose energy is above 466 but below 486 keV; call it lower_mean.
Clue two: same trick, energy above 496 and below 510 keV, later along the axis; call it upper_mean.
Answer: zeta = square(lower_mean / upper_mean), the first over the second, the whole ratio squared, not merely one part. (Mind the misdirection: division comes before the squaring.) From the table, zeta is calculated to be 1.07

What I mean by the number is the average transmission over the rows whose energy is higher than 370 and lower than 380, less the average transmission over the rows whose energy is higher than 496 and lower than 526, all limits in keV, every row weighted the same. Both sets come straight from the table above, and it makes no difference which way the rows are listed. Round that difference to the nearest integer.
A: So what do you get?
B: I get 11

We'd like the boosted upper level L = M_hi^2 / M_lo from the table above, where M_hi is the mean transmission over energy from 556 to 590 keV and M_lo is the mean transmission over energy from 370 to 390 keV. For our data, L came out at 70.0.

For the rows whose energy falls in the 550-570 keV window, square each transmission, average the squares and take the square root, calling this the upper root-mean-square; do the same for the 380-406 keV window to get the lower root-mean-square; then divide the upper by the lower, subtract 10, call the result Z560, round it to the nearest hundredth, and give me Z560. -8.98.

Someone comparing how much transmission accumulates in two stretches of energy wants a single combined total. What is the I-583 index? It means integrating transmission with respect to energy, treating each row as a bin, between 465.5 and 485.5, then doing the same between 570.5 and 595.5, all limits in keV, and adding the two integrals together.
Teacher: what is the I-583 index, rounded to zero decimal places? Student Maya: 3073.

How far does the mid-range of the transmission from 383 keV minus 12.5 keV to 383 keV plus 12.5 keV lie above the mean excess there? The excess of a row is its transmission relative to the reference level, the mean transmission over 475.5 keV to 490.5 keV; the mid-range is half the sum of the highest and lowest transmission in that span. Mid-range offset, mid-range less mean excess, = 68.6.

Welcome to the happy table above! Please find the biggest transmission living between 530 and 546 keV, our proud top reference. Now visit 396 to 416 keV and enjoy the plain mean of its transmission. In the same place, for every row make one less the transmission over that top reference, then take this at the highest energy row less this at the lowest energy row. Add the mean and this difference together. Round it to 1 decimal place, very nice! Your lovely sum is 72.6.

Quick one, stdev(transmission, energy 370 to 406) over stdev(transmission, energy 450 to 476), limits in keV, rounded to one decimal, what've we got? 2.0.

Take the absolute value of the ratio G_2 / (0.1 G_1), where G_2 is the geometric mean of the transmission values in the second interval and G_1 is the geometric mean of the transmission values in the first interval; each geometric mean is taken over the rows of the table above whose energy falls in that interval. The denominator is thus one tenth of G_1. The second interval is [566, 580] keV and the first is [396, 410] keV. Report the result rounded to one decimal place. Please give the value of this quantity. 9.5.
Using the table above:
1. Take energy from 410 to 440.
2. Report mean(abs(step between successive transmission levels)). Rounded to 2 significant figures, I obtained 3.8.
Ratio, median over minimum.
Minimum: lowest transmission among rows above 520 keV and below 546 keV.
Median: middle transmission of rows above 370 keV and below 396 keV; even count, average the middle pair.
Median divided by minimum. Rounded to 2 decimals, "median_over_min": 1.39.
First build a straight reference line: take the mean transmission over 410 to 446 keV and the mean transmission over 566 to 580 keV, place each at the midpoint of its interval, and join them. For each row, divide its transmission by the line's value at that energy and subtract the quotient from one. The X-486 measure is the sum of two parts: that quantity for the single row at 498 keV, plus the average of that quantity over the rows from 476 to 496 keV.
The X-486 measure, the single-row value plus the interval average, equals 0.03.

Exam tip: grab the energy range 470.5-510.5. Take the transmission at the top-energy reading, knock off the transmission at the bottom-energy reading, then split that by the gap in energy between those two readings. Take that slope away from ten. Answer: 10.2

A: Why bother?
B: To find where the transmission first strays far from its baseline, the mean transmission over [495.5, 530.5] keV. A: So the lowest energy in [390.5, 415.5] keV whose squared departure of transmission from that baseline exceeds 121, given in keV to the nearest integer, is 398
